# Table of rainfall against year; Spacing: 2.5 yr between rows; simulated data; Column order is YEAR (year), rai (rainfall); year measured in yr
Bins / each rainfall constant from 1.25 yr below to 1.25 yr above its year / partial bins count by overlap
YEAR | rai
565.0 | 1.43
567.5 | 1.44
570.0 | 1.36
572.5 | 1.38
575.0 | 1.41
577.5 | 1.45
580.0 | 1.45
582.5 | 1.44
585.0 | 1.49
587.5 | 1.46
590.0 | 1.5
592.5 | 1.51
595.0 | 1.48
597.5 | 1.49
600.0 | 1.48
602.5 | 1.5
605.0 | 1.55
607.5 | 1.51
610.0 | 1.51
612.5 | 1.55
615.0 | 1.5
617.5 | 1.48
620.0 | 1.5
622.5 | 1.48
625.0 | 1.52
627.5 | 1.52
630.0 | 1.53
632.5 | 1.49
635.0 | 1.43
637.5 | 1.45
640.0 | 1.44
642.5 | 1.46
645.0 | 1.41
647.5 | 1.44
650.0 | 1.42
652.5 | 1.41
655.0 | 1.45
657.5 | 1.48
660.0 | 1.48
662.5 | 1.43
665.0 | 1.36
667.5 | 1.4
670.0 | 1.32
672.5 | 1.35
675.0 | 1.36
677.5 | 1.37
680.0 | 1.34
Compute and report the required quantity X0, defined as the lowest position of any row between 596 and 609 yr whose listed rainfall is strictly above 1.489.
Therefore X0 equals 597.5 yr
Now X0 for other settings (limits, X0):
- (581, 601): 585.0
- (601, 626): 602.5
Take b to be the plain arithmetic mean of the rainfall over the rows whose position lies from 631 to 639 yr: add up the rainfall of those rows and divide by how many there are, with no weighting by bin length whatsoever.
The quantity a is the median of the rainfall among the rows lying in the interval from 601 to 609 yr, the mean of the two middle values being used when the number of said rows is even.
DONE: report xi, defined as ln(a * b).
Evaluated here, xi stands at 0.79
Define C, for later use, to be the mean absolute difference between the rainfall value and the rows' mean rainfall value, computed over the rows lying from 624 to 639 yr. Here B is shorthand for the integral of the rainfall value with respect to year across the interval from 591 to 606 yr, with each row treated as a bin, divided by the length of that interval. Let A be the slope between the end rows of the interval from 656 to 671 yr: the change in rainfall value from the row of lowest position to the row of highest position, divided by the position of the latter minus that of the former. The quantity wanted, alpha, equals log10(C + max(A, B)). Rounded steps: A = -0.013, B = 1.50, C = 0.033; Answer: 0.186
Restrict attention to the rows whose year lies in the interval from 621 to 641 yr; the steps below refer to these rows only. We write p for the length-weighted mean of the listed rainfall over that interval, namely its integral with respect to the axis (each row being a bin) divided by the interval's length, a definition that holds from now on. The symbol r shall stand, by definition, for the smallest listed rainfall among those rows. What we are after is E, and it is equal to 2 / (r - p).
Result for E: -38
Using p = 1.48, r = 1.43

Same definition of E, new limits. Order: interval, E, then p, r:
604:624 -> -68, 1.51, 1.48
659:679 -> -32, 1.38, 1.32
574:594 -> -37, 1.46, 1.41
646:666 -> -27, 1.43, 1.36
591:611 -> -85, 1.50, 1.48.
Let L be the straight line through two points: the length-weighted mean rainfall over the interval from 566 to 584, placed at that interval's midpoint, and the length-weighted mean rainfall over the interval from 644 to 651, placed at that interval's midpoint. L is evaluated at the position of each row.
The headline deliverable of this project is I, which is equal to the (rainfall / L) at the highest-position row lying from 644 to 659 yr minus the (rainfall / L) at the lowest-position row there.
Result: 0.05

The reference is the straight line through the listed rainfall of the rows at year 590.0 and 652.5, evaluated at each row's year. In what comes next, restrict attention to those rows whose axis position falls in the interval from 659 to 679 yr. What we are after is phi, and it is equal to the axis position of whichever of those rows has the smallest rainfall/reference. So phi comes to 670.0 yr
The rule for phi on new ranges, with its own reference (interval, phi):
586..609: 587.5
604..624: 617.5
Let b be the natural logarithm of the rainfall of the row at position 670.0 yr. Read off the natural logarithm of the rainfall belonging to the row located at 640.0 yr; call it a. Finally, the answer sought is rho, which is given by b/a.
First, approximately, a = 0.36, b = 0.28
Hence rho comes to 0.761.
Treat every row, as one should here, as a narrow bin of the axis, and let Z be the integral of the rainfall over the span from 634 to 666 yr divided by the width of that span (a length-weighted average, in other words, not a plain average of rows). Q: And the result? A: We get 1.44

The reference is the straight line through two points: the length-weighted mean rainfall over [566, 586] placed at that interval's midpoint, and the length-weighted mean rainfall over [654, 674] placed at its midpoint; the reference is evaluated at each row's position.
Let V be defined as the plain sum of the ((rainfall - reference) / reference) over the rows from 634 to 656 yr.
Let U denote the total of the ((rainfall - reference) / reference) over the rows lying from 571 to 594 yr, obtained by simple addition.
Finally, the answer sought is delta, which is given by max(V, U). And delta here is 0.18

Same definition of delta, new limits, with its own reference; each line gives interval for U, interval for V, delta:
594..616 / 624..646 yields 0.55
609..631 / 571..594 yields 0.59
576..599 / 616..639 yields 0.47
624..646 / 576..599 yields 0.37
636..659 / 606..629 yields 0.57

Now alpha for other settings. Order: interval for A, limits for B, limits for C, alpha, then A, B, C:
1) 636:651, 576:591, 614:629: 0.169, -0.002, 1.46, 0.013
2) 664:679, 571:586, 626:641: 0.168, 0.001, 1.43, 0.037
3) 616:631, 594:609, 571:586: 0.185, 0.004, 1.50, 0.028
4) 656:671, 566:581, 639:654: 0.156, -0.013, 1.41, 0.017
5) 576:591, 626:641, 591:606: 0.175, 0.004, 1.48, 0.019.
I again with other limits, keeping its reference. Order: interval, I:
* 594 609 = 0.02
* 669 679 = 0.03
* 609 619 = -0.02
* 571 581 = 0.05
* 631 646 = -0.06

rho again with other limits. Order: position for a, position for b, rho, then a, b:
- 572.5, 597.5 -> 1.238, 0.32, 0.40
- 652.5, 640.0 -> 1.061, 0.34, 0.36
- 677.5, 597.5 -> 1.267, 0.31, 0.40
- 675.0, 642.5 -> 1.231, 0.31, 0.38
